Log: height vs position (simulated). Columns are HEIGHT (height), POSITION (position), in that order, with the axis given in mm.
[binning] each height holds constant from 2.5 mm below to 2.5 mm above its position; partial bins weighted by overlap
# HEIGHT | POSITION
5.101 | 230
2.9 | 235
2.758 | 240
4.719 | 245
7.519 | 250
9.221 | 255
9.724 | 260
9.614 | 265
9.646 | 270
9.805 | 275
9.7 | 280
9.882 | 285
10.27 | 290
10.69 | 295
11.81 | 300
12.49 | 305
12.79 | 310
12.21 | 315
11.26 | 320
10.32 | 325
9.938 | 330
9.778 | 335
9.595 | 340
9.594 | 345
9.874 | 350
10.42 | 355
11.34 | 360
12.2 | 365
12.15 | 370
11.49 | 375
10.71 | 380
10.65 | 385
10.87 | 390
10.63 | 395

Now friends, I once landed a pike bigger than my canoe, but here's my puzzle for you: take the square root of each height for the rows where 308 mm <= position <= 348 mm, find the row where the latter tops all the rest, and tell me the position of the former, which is 310 mm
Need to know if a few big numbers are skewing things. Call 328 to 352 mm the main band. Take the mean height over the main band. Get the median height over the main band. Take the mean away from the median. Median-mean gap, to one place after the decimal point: 0.0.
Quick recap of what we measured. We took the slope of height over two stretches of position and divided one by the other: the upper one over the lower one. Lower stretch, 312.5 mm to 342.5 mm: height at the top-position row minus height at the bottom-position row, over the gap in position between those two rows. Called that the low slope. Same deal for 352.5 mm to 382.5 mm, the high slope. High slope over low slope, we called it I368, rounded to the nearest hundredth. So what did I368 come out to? -0.11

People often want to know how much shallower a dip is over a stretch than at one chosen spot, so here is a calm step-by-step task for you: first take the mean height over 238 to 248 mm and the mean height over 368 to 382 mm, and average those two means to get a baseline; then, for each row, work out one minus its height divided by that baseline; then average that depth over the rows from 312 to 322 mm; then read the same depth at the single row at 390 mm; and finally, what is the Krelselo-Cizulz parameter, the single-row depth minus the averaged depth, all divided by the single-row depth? -0.3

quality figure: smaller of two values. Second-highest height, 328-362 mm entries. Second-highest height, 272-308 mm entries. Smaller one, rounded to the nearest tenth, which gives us 10.4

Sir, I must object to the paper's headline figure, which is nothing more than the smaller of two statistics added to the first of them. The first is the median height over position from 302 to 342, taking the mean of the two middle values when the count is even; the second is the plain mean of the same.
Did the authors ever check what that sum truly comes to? 21.6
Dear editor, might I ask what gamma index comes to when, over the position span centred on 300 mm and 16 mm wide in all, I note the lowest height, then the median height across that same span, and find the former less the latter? -1.1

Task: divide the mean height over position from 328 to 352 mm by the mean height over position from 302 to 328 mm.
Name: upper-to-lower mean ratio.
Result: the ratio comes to 0.83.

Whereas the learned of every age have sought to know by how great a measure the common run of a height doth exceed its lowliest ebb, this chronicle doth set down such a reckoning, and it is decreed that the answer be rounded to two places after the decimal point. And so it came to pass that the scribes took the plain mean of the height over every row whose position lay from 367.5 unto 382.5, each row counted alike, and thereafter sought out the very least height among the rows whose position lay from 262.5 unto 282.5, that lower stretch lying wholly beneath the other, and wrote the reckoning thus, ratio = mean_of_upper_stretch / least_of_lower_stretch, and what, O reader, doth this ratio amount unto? 1.19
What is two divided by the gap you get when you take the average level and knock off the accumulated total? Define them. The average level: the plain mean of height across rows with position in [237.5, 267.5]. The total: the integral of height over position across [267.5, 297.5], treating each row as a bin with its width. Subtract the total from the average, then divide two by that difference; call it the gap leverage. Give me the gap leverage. -0.0068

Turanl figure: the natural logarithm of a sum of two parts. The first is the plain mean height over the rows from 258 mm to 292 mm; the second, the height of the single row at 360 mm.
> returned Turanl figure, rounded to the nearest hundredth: 3.05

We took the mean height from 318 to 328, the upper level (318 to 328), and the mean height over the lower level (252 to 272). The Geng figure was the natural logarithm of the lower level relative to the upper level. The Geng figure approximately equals -0.12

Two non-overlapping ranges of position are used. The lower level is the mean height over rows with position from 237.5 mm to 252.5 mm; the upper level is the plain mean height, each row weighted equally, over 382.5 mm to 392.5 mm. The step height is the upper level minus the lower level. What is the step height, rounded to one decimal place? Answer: 5.8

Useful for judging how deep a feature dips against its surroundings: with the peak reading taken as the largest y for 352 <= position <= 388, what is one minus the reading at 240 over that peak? 0.8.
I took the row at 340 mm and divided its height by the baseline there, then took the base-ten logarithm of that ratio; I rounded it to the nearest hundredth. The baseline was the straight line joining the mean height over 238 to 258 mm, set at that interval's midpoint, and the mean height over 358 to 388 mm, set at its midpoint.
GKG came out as -0.02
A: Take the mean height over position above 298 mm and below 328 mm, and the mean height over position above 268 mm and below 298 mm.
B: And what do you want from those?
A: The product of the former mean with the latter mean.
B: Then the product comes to 118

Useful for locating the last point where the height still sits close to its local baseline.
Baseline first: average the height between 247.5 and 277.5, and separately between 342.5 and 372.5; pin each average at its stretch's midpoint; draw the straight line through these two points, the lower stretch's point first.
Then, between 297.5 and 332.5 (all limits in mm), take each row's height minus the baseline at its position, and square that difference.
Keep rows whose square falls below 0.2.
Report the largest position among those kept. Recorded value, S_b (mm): 325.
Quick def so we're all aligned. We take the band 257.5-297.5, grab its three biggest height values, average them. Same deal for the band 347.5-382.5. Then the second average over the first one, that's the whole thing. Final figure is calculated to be 1.16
